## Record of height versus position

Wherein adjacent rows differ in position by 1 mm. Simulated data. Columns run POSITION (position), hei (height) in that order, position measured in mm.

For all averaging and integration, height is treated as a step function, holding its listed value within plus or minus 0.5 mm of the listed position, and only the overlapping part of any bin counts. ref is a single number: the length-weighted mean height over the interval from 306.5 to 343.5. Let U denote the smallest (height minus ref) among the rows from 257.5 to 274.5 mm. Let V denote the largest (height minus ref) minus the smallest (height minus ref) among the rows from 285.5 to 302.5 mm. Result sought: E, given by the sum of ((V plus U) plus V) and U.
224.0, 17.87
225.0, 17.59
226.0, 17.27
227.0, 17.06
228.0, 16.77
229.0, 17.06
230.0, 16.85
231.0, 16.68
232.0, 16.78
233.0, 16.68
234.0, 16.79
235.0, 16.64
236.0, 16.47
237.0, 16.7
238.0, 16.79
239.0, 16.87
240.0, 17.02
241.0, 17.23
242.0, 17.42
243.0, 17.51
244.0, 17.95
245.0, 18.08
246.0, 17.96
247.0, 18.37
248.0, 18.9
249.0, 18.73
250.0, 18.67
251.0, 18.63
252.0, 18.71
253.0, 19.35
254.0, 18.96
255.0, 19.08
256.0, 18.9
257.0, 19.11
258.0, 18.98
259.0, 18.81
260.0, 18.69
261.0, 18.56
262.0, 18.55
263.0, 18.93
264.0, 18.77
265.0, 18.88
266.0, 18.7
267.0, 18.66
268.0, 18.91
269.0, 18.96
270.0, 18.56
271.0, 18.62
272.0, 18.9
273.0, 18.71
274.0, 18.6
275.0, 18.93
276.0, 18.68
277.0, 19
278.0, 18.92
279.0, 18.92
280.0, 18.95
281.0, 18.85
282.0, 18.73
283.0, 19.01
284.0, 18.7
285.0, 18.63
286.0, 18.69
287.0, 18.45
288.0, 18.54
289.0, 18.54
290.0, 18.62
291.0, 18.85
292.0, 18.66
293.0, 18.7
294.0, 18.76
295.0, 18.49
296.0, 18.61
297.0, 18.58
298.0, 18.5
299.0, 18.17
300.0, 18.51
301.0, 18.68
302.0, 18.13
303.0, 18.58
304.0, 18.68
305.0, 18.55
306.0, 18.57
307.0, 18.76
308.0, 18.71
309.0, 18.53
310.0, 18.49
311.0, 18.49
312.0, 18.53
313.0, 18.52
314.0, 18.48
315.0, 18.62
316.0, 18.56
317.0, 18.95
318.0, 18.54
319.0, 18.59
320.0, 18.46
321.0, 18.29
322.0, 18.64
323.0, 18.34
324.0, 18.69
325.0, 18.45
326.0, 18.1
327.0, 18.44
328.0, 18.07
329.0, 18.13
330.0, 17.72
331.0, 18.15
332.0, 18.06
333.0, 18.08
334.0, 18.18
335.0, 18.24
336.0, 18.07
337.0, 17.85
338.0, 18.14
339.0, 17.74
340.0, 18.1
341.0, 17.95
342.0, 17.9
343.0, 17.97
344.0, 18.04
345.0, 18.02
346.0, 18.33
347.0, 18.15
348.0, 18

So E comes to 1.92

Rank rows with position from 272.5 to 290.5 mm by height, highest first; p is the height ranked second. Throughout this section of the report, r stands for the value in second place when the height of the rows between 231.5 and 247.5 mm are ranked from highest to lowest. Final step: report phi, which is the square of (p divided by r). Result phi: 1.10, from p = 19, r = 18.08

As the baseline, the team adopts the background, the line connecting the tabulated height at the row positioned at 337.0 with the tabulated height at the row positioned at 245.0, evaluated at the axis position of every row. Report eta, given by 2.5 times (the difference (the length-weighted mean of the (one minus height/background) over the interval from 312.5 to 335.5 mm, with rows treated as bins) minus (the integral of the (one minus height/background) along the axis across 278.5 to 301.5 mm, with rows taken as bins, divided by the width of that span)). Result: 0.029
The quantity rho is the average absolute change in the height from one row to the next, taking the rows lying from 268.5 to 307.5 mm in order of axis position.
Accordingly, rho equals 0.176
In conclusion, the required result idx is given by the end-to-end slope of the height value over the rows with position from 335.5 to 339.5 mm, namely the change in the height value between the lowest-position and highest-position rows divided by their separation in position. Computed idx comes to -0.11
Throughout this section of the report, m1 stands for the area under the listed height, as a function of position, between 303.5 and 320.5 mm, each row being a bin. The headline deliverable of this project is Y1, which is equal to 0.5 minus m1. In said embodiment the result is -316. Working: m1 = 316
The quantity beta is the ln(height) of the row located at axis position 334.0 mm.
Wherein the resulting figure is 2.90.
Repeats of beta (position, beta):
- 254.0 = 2.94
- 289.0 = 2.92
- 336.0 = 2.89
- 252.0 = 2.93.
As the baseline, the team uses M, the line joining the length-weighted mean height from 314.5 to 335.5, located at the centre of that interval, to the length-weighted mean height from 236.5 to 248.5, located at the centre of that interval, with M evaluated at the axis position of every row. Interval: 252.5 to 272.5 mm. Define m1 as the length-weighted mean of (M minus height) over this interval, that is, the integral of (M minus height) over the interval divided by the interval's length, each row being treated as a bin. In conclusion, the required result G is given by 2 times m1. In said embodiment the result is -2.2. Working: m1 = -1.1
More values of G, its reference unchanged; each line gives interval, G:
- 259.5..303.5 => -1.5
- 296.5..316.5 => -0.7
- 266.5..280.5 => -1.9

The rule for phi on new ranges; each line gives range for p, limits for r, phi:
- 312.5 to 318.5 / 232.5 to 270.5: 0.95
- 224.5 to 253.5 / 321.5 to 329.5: 1.03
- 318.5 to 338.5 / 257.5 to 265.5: 0.97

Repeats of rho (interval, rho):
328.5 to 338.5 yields 0.199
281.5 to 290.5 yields 0.141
